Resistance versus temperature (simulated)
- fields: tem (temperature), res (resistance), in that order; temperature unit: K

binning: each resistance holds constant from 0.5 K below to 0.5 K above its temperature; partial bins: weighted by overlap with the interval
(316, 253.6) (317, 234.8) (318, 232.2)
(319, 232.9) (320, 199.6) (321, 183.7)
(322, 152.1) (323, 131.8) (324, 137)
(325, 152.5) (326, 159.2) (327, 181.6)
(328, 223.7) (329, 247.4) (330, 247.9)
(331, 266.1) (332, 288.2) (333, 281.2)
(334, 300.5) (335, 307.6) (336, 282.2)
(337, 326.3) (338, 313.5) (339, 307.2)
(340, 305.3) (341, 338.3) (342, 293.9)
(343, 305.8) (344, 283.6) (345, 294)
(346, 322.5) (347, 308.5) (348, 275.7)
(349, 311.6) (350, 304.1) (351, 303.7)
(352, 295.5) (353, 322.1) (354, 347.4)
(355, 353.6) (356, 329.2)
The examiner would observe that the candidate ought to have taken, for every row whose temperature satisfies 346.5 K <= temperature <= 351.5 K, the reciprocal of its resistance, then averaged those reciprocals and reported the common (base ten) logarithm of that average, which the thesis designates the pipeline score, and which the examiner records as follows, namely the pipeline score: -2.48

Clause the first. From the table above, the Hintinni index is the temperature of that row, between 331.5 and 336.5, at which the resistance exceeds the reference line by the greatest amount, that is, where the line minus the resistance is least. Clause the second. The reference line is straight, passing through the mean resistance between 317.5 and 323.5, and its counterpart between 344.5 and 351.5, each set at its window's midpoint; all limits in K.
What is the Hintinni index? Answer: 335 K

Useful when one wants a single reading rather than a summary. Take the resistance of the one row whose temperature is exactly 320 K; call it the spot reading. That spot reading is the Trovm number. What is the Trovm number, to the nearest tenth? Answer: 199.6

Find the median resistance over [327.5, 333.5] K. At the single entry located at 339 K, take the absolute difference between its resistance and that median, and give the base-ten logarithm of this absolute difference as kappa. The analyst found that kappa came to 1.7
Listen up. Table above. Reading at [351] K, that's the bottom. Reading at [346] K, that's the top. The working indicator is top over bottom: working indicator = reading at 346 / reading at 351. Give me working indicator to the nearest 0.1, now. 1.1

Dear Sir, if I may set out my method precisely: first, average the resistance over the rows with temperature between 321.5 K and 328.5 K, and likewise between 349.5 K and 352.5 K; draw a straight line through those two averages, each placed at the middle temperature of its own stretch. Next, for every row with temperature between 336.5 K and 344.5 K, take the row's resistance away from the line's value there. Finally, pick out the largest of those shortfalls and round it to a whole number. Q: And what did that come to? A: -20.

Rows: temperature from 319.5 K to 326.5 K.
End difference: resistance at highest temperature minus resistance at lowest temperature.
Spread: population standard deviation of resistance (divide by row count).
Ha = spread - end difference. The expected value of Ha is 63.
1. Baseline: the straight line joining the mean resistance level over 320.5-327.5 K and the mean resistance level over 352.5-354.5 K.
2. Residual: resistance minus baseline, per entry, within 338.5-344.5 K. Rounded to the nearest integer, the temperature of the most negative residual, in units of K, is 344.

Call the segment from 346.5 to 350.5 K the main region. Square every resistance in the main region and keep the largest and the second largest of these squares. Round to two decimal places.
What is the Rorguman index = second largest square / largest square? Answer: 0.98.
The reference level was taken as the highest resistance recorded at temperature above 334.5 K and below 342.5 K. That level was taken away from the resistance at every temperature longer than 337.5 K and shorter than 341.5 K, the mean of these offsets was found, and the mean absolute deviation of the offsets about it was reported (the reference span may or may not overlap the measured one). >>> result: 11.1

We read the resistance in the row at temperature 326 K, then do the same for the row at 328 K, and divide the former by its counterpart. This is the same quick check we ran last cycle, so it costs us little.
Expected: 0.71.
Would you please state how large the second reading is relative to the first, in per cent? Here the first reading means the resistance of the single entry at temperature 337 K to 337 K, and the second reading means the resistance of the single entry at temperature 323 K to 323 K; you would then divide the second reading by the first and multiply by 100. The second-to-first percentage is 40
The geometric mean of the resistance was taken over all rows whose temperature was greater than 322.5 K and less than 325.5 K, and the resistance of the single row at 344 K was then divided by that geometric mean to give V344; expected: 2.0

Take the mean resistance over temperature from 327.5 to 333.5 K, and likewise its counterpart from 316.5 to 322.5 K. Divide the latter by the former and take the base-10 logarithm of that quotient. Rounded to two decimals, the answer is -0.10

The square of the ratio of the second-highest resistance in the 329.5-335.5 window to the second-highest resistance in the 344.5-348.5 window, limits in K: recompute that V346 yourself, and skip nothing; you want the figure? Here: 0.95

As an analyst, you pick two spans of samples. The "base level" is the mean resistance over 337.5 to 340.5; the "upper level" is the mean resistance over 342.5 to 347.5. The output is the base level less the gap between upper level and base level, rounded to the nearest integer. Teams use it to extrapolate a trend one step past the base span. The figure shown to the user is 314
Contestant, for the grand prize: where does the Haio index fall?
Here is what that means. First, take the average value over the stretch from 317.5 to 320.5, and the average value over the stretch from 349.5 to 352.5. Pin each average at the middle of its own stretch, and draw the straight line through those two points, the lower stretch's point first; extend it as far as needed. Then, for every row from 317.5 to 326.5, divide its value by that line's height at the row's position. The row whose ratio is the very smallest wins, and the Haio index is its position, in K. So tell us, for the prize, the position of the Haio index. 323 K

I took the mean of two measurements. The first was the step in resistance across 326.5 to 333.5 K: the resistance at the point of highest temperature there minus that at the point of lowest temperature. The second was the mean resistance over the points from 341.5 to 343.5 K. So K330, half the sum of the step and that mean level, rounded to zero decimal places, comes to 200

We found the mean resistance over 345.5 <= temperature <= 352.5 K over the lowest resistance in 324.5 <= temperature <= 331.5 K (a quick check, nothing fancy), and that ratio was 1.99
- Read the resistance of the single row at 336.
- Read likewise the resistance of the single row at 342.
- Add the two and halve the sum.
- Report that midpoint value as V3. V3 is 288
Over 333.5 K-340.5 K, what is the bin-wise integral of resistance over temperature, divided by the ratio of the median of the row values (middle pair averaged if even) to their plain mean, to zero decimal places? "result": 2135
